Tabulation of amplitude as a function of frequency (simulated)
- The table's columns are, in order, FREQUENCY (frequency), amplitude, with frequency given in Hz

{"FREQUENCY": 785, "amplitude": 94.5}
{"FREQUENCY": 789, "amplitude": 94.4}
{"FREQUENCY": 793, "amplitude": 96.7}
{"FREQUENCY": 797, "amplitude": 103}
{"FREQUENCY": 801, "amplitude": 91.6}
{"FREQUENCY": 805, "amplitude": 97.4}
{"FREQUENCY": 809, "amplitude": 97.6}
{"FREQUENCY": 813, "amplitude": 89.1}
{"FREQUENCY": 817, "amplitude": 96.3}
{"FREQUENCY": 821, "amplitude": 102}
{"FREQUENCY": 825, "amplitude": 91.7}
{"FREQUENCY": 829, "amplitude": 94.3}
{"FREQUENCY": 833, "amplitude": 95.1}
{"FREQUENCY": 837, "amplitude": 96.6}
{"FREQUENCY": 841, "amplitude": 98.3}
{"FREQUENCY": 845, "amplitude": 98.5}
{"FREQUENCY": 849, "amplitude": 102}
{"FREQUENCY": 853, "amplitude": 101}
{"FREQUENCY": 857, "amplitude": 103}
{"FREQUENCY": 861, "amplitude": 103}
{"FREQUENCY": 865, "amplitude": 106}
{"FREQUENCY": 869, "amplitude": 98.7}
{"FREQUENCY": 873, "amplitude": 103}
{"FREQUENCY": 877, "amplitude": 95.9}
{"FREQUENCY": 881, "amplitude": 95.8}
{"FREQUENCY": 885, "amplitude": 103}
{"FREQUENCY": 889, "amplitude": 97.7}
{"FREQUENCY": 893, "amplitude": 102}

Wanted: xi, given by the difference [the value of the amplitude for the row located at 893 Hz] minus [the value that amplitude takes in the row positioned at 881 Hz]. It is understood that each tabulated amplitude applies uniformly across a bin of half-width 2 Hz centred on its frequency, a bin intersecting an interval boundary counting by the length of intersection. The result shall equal 6.2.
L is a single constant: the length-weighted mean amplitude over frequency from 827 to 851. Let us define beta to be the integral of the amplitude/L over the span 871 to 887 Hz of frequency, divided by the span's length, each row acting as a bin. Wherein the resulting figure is 1.02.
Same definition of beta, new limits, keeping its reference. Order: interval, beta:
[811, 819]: 0.95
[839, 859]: 1.03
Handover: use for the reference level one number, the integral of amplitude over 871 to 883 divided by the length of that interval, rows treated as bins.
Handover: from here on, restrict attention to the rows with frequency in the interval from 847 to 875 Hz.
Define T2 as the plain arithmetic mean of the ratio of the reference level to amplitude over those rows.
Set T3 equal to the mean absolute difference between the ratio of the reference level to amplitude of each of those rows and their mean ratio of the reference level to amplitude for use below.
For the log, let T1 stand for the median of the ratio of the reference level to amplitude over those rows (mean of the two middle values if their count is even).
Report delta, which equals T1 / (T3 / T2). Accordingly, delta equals 62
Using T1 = 0.954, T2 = 0.96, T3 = 0.015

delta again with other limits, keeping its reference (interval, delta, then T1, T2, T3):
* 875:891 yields 42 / 1.015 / 1.00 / 0.024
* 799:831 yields 29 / 1.031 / 1.04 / 0.036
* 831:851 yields 54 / 0.999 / 1.00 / 0.018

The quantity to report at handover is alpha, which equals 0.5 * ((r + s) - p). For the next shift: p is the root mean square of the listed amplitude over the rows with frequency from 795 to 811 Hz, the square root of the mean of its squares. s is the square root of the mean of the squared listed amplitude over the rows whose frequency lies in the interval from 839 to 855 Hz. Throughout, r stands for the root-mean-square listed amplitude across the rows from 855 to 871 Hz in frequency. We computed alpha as 52.6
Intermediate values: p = 97.5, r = 103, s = 100.0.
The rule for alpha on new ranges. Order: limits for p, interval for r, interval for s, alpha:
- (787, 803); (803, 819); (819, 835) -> 47.2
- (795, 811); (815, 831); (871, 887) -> 49.1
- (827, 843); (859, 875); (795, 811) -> 52.1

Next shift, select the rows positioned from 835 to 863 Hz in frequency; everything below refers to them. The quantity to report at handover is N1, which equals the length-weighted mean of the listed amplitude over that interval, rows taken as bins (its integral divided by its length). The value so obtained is 100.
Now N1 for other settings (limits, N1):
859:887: 101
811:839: 95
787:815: 96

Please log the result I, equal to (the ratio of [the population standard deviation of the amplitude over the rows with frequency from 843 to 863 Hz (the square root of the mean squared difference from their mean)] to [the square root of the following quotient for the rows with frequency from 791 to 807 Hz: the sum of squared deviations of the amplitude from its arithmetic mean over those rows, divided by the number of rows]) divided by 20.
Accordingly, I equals 0.021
